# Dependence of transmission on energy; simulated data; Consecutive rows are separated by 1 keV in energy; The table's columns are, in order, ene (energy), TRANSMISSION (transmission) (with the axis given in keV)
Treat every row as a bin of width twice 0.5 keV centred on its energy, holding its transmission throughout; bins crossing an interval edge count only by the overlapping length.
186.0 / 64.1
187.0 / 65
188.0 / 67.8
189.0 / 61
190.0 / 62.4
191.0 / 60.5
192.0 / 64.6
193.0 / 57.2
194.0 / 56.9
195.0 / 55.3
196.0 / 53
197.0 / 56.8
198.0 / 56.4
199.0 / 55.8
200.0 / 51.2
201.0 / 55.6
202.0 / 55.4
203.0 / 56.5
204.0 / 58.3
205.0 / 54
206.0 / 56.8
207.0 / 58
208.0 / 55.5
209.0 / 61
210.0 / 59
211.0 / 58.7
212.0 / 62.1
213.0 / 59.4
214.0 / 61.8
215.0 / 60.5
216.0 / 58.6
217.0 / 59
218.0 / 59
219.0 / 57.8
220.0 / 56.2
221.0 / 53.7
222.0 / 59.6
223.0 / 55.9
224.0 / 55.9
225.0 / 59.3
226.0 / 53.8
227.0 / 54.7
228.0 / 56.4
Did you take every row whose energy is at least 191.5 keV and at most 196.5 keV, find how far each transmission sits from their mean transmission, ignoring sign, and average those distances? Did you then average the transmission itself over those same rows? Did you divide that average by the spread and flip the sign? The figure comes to -20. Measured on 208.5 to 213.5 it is -50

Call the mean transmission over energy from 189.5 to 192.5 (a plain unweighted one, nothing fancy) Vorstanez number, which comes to 62.5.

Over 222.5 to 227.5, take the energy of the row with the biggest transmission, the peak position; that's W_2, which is 225.0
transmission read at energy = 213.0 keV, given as 59.4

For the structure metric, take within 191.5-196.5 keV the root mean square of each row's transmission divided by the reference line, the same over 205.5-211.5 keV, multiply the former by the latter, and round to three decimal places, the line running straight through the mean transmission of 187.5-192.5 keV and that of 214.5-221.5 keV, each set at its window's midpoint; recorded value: 0.898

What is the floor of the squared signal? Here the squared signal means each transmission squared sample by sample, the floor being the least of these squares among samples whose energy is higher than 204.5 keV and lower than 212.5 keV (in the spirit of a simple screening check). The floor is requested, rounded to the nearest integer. 2916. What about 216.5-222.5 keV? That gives 2884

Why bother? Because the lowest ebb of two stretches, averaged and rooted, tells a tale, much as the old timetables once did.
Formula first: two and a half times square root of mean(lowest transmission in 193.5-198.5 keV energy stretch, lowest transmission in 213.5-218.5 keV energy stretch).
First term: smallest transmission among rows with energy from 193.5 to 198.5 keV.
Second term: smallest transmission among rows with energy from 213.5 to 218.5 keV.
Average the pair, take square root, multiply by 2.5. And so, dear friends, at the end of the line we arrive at 18.7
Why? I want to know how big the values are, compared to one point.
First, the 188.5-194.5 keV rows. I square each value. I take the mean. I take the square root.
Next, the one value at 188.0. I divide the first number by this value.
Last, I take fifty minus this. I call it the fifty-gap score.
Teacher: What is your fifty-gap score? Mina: 49.1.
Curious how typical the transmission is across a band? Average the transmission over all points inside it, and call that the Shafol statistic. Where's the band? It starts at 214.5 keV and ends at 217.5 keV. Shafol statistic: 59.4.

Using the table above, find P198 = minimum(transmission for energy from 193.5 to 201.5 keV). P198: 51.2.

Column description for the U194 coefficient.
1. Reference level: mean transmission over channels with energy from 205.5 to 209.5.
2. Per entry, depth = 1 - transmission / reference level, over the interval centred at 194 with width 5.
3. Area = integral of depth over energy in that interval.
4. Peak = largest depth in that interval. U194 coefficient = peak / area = 2.3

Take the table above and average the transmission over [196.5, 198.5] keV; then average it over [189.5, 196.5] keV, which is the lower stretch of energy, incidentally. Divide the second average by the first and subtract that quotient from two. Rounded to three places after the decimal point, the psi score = 0.965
